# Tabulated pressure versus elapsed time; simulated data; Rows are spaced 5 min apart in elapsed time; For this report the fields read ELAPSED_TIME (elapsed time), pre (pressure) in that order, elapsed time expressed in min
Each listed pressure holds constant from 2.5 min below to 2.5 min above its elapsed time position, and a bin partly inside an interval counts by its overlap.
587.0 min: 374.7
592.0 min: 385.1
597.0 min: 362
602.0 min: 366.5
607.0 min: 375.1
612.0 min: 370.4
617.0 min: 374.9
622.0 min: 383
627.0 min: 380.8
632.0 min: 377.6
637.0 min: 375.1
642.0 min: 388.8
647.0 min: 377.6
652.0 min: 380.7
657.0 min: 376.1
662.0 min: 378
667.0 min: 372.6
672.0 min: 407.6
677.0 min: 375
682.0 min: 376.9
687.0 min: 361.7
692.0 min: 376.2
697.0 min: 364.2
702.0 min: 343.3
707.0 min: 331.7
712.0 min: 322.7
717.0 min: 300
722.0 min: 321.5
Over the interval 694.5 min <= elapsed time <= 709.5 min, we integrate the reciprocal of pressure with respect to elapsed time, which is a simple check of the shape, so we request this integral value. 0.0434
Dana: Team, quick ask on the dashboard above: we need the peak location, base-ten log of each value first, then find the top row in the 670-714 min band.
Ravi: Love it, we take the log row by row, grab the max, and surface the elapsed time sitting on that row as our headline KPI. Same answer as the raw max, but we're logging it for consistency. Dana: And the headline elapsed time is 672.0 min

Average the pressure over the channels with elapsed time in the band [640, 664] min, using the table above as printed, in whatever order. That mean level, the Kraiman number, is 380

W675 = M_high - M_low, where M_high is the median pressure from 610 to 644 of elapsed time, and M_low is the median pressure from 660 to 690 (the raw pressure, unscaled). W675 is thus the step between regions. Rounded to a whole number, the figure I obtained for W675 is 2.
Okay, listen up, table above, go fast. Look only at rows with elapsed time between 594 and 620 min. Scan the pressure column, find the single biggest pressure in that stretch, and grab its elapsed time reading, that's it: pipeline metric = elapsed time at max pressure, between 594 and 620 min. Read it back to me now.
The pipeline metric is 607.0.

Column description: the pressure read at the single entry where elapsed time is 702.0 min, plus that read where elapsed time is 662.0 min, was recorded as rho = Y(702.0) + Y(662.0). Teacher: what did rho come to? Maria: 721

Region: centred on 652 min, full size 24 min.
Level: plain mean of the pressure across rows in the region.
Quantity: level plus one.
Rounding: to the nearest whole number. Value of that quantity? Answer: 381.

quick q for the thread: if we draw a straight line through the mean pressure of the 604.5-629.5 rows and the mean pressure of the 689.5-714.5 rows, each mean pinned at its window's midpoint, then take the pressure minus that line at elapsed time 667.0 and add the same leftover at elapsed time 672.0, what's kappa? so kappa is 63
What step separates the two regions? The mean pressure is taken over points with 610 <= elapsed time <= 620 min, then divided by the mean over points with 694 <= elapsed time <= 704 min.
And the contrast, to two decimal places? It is 1.05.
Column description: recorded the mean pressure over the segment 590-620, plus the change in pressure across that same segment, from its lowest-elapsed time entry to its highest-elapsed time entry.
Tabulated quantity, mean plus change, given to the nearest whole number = 362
